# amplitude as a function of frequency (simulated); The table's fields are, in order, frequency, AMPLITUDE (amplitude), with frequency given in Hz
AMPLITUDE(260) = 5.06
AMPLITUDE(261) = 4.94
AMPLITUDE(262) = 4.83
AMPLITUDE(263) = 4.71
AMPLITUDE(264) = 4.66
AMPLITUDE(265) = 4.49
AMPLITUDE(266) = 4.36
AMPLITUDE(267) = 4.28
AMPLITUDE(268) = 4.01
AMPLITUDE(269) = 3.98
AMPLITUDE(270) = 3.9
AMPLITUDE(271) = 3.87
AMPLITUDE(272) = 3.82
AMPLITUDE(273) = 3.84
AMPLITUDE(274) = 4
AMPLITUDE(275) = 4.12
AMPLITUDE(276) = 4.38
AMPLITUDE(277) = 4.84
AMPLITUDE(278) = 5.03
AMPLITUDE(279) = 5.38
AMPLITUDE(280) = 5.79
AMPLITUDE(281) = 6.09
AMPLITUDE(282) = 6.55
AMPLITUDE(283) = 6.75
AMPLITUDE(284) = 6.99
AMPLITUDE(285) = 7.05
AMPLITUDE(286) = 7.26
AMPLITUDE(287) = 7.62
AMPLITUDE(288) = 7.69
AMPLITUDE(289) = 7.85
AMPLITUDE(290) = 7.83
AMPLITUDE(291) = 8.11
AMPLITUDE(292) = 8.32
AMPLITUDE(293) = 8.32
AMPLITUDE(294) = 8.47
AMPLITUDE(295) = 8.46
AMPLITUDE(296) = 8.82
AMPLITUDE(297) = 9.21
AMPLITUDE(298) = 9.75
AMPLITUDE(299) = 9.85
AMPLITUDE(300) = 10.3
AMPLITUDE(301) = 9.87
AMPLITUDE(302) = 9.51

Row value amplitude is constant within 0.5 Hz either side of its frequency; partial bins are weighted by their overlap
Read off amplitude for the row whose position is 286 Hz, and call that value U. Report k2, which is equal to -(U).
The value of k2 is -7.3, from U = 7.26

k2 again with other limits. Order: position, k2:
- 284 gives -7.0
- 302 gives -9.5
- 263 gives -4.7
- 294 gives -8.5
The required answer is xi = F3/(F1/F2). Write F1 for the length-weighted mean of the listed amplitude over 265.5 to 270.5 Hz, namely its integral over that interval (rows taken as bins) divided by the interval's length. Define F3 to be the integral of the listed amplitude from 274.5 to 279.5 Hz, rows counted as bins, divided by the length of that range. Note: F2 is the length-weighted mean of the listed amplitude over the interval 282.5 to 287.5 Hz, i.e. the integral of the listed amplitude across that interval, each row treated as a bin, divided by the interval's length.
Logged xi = 8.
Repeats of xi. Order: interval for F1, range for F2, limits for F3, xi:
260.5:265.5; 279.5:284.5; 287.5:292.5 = 11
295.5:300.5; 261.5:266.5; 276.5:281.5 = 3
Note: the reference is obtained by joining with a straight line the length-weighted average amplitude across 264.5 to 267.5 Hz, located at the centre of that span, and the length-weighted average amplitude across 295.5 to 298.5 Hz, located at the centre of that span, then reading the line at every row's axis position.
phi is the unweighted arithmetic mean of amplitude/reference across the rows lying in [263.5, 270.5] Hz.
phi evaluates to 0.94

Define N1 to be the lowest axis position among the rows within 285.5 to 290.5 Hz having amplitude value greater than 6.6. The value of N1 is 286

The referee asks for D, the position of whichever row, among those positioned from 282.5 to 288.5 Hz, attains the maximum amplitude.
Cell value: 288 Hz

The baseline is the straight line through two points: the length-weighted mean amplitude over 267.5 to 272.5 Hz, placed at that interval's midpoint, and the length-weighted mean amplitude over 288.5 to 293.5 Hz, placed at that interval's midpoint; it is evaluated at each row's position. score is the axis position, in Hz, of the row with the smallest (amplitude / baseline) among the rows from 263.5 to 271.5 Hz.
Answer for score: 271 Hz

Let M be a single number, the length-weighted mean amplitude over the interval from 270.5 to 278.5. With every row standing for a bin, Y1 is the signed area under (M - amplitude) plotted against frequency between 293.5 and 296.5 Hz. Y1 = -13.0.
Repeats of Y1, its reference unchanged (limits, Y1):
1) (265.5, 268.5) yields 0.1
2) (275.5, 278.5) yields -1.5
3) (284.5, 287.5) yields -9.2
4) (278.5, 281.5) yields -4.5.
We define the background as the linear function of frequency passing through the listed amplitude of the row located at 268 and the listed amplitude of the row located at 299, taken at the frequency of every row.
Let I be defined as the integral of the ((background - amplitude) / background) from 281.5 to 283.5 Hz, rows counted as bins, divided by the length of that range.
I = 0.014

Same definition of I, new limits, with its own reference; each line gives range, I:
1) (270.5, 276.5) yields 0.205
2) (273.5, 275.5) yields 0.224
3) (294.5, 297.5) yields 0.049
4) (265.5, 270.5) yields -0.031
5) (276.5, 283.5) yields 0.082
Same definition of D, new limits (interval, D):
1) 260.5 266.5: 261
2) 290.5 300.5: 300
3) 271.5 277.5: 277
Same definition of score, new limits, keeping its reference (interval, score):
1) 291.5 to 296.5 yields 295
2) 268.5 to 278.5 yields 275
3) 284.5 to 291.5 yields 290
